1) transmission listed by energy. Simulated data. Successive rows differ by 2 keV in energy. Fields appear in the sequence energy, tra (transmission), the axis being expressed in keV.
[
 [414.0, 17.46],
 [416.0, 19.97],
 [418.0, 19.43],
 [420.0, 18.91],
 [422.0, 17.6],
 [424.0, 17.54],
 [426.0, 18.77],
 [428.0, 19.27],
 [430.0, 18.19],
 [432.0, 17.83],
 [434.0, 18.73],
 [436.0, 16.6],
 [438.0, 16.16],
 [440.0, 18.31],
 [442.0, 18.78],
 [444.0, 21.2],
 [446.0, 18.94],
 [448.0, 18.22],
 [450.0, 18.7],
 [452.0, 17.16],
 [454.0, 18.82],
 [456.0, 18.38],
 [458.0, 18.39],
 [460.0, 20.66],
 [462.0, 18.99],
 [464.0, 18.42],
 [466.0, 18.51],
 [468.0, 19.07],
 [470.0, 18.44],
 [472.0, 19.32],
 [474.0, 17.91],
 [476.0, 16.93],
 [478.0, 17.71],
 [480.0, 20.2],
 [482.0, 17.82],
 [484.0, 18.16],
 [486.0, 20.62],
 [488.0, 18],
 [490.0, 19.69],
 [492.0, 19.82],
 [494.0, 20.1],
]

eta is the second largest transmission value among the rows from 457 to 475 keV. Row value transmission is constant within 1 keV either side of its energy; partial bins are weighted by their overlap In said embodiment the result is 19.32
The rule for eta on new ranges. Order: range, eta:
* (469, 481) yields 19.32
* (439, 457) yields 18.94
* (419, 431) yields 18.91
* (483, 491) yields 19.69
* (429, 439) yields 18.19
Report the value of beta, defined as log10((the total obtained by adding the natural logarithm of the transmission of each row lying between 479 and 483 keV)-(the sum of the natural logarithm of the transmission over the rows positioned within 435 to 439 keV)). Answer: -0.53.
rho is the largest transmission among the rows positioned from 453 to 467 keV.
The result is 20.66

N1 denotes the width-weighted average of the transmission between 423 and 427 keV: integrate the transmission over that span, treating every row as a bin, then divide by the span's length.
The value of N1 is 18.2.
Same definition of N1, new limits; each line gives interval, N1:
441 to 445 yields 20.0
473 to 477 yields 17.4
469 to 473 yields 18.9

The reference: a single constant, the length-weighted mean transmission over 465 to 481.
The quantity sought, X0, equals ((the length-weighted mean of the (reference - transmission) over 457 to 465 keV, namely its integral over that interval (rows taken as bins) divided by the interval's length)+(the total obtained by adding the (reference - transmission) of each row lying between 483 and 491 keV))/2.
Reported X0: -1.5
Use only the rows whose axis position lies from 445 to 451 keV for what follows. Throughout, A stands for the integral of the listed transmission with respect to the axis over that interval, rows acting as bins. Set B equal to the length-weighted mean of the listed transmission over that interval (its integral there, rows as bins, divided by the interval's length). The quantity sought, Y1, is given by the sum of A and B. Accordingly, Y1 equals 130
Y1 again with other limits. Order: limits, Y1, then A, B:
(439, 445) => 136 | 116.6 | 19.4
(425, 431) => 131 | 112.5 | 18.7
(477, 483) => 130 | 111.5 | 18.6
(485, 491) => 136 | 116.6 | 19.4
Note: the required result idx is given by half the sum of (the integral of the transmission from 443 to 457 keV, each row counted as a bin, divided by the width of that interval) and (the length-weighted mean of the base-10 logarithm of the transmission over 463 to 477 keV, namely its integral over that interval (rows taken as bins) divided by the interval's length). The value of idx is 10.02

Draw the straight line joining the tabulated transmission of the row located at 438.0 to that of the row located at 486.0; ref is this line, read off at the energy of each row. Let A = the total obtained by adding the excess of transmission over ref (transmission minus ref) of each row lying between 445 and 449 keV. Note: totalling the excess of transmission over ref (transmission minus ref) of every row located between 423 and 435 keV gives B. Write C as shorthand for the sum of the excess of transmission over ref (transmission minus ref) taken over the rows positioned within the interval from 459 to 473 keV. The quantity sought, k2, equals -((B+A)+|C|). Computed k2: -24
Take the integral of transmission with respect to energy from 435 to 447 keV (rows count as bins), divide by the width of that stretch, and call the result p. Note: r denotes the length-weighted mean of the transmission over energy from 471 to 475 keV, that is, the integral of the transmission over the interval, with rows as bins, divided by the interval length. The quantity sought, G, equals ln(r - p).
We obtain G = -1.26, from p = 18.3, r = 18.6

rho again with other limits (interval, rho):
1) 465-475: 19.32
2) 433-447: 21.2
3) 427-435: 19.27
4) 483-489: 20.62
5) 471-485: 20.2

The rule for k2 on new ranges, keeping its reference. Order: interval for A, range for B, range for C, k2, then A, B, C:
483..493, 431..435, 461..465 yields 2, -8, 5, 0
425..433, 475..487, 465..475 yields -6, 13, -9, -2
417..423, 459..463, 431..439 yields -21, 12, 3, 6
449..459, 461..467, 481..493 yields -14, 3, 0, -10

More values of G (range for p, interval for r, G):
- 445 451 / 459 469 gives -0.67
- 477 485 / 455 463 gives -0.46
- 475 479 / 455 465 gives 0.50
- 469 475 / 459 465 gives -0.22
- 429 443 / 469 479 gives -1.34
